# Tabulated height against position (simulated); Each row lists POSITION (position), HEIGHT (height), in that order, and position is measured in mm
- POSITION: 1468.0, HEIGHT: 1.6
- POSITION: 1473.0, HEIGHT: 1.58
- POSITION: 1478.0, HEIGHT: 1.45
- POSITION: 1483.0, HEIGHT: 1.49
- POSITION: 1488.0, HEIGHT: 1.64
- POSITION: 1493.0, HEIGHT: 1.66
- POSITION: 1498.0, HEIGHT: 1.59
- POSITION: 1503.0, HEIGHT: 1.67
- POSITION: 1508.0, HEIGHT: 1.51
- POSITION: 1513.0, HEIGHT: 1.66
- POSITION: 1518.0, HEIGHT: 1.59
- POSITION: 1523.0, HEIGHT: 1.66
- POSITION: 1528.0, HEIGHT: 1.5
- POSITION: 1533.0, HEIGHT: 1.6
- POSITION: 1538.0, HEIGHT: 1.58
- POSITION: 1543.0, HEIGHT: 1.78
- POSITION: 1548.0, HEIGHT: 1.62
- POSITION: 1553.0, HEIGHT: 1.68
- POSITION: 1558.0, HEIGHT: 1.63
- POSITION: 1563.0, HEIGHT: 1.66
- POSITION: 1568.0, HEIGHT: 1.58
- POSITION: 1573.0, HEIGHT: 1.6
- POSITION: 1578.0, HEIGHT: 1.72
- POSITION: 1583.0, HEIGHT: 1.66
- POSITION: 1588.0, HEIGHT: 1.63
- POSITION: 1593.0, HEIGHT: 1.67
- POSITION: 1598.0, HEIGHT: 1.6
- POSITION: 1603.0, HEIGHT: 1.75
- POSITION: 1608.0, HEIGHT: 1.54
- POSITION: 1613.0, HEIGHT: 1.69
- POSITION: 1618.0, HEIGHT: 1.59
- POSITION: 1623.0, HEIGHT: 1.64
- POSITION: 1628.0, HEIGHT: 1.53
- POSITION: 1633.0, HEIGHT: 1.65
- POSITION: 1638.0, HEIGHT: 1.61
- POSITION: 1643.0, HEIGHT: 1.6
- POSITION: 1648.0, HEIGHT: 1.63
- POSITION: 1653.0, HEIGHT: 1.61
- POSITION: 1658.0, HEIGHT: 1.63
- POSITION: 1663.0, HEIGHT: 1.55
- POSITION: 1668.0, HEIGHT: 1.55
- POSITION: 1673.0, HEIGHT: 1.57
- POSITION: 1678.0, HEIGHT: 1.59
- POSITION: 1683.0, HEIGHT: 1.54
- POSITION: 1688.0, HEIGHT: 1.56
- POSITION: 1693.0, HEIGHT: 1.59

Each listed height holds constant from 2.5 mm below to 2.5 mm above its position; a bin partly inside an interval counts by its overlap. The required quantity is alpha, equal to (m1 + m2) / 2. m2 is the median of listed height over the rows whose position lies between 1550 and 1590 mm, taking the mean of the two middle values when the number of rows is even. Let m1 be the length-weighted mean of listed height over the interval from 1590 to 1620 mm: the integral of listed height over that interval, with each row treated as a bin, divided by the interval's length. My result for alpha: 1.64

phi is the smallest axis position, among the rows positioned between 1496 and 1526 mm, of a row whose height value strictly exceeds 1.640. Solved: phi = 1503.0 mm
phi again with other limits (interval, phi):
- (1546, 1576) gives 1553.0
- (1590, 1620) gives 1593.0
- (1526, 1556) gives 1543.0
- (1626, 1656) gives 1633.0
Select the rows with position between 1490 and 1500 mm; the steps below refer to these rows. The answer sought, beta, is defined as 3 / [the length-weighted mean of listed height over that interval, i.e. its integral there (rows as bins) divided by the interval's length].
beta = 1.84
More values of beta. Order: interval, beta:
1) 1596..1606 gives 1.79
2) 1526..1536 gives 1.93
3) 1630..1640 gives 1.85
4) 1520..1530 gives 1.89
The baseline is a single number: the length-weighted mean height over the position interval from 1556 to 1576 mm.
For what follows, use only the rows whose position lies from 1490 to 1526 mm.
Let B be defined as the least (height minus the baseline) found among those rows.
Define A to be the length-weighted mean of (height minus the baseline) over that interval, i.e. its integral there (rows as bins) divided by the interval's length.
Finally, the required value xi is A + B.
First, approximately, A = 0.00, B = -0.11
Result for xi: -0.11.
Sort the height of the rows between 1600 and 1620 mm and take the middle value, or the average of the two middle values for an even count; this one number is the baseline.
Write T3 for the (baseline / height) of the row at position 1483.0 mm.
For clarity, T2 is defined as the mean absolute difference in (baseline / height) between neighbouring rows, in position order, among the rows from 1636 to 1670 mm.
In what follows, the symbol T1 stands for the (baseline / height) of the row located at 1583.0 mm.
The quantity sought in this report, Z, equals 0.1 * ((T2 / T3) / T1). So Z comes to 0.0016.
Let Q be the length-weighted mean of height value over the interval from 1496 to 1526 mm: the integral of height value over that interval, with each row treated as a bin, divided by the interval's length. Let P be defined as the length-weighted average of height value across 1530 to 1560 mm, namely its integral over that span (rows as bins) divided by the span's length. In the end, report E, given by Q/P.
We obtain 0.98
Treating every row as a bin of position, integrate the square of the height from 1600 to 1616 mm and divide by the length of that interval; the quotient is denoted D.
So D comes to 2.75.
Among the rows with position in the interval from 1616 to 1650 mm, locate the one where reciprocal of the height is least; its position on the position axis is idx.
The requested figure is 1633.0 mm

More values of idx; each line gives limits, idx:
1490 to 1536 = 1503.0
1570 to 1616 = 1603.0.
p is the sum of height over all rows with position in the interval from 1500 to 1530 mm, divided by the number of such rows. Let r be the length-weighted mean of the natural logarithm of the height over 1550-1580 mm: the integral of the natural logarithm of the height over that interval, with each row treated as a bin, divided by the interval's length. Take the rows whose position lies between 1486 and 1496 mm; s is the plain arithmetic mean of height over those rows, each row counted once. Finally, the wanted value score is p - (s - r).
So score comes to 0.44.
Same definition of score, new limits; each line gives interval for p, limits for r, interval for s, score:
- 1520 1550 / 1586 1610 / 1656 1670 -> 0.54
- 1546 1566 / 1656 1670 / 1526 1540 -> 0.54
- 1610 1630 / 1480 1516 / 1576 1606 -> 0.41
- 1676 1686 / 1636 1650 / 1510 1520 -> 0.42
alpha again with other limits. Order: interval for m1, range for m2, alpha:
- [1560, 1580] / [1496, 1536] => 1.62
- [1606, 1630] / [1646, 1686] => 1.59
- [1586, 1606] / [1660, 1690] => 1.61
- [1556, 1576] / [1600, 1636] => 1.63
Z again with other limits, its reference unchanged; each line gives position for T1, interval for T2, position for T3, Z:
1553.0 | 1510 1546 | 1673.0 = 0.0064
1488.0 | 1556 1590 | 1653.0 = 0.0034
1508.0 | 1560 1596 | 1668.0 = 0.0031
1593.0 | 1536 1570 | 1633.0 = 0.0058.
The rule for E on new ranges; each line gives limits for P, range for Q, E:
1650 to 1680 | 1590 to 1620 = 1.04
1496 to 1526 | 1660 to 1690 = 0.97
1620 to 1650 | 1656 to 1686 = 0.98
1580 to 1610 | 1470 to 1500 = 0.95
